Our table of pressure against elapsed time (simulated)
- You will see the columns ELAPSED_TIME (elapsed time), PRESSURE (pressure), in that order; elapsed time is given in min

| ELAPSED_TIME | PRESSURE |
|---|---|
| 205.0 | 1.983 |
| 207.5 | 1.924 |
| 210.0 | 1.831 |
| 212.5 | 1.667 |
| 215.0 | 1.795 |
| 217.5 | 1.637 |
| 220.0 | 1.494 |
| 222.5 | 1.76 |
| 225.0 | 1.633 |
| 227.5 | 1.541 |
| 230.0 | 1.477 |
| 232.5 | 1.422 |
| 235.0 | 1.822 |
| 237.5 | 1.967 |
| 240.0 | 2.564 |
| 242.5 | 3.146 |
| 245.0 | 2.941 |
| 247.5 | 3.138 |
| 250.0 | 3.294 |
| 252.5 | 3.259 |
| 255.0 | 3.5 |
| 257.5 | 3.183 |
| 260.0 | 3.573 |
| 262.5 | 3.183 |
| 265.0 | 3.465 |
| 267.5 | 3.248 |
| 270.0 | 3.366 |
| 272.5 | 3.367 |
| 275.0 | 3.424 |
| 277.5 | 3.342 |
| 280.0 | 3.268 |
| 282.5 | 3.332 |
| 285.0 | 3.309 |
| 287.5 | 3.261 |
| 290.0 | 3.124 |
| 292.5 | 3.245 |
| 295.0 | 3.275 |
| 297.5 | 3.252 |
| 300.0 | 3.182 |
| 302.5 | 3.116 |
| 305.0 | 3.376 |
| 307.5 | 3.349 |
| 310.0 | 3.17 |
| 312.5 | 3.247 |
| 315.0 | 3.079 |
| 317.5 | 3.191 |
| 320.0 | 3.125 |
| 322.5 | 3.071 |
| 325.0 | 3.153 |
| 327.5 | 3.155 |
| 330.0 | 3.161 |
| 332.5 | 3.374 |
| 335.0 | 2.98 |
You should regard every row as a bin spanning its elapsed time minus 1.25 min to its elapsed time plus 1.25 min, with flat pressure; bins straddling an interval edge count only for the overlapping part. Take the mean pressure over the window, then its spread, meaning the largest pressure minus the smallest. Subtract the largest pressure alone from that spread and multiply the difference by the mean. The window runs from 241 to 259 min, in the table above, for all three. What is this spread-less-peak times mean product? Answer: -9.4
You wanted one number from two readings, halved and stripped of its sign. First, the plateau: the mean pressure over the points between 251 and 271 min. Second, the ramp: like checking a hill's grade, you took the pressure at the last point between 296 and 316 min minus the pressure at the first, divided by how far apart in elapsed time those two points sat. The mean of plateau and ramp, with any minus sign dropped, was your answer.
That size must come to 1.7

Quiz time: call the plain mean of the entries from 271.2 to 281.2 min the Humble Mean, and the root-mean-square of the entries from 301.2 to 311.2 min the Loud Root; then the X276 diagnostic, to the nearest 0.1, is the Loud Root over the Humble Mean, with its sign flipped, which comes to -1.0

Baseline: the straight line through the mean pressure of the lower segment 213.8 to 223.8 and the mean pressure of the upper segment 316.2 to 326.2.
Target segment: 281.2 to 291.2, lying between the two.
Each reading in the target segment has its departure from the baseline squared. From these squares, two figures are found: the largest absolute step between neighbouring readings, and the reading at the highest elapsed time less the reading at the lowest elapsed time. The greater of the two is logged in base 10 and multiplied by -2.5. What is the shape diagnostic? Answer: 1.9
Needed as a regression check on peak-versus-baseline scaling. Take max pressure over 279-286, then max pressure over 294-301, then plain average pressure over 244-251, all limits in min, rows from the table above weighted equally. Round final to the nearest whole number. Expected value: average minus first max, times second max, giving -1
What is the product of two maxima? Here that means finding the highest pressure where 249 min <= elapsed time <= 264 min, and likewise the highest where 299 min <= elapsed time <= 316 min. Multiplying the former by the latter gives 12.1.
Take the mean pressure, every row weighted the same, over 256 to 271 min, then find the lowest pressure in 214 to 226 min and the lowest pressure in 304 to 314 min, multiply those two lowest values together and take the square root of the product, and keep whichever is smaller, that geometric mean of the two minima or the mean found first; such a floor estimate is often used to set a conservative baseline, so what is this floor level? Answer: 2.18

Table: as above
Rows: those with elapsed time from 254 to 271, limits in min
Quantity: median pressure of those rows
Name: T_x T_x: 3.37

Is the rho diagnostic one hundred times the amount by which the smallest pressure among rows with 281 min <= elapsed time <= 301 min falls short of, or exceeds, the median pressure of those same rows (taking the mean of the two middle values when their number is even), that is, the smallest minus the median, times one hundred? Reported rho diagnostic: -13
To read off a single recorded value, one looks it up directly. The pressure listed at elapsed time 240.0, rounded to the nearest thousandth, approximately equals 2.564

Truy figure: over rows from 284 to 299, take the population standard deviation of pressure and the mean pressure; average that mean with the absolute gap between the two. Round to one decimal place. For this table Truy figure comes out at 3.2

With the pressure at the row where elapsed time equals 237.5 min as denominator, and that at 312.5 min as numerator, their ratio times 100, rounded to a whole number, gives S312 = 165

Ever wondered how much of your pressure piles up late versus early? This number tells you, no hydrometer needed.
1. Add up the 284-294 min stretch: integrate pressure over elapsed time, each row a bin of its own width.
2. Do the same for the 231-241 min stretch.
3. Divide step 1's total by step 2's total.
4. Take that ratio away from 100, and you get 98.3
